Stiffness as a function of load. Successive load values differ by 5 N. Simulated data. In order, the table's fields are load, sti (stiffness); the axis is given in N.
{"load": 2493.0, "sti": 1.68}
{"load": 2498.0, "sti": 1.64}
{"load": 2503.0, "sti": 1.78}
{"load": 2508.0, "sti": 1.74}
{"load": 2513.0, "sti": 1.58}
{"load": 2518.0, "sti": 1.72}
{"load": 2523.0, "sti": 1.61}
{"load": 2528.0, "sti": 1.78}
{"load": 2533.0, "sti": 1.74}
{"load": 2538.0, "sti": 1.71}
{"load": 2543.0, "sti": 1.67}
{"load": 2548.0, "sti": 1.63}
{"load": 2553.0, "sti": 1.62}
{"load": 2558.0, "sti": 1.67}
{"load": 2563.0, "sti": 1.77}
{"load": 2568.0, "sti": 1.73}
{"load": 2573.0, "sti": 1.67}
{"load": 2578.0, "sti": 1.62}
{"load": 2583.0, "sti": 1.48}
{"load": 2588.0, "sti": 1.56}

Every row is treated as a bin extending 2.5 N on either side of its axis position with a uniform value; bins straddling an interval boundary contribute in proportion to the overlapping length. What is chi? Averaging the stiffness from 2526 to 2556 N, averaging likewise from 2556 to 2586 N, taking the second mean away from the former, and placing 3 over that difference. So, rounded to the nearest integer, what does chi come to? 86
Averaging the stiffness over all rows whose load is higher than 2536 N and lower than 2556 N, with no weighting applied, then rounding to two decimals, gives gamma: 1.66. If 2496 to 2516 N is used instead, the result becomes 1.69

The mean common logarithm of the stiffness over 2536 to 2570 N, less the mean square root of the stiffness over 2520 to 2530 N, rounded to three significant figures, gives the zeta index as -1.07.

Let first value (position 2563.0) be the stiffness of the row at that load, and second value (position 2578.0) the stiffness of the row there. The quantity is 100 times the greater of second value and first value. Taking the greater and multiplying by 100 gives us 177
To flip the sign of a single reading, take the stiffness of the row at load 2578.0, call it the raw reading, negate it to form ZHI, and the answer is -1.62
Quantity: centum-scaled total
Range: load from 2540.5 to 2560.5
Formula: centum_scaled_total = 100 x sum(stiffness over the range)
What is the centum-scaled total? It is 659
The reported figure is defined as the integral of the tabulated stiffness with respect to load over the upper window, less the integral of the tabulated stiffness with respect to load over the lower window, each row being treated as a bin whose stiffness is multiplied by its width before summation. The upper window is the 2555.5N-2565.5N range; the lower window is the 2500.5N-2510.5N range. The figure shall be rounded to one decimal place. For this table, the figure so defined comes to -0.4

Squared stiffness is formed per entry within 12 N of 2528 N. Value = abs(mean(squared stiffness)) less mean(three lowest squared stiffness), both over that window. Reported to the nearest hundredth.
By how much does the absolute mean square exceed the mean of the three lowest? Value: 0.11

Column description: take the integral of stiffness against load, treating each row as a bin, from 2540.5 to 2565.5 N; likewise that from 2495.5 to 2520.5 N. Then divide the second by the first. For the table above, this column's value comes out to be 1.01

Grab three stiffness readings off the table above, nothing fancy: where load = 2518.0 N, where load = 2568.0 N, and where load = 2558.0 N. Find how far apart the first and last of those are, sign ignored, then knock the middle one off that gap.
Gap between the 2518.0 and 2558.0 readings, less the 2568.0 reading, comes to -1.68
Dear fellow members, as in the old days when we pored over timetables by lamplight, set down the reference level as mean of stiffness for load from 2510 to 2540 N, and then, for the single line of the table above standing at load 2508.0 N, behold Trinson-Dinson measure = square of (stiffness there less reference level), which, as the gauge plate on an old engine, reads 0.0025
